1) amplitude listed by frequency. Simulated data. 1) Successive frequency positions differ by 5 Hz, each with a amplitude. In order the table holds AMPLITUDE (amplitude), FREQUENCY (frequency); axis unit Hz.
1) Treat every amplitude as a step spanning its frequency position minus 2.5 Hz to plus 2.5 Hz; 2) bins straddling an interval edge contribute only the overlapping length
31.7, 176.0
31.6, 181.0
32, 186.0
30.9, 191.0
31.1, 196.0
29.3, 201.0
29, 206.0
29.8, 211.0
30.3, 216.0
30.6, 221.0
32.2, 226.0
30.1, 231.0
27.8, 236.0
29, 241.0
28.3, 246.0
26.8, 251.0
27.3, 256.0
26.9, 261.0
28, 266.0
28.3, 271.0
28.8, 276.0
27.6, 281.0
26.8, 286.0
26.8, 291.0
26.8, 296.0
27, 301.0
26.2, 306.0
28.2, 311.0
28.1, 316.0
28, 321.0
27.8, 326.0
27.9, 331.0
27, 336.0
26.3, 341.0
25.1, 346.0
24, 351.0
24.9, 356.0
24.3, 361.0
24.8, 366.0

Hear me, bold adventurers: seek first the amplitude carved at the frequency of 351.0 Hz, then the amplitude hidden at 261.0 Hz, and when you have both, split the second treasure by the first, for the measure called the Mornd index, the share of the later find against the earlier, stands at 1.12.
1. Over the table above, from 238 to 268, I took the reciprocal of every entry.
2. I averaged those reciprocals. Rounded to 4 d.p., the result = 0.0361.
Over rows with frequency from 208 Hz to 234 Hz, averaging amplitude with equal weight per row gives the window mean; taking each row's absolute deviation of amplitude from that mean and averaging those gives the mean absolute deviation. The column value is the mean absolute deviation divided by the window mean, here 0.021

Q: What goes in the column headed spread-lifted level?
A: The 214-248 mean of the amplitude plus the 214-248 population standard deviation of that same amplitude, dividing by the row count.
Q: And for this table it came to 31.2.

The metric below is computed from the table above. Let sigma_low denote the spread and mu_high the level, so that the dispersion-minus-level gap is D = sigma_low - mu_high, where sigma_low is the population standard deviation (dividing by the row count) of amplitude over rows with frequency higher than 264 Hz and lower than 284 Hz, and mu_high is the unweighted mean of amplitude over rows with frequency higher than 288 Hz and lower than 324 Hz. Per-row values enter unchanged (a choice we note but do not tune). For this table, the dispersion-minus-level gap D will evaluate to -26.9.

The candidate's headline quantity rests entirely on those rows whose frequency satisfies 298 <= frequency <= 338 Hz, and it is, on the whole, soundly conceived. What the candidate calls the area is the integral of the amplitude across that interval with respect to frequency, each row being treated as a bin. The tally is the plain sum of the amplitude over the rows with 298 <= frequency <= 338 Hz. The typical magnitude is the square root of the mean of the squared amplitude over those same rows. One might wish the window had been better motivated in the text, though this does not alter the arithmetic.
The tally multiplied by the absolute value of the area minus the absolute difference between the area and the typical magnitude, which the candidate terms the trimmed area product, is 6063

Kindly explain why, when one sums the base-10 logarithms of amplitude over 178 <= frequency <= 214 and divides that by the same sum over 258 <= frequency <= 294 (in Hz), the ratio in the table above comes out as 1.03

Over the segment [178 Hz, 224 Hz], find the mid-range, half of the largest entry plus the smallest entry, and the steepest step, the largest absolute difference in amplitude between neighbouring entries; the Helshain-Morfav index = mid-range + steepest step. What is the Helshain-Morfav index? 32.3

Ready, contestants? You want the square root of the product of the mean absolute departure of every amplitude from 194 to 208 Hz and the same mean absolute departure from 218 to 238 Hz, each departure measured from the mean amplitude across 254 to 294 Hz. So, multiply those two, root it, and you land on 2.4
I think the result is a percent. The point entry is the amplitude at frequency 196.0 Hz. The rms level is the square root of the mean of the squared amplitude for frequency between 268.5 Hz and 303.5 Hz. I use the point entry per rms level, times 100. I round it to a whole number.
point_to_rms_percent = 113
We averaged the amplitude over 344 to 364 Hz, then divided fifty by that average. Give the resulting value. 2.035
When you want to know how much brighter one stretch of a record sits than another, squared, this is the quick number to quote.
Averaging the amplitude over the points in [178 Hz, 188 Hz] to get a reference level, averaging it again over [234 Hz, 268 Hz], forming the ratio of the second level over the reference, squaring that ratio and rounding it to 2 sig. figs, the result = 0.76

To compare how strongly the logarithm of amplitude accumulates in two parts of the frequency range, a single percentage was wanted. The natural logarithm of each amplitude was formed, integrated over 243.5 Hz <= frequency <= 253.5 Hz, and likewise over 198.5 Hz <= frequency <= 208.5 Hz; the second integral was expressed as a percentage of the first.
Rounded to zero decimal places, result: 102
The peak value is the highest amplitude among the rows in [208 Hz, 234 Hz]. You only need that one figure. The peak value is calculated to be 32.2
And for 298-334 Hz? 28.2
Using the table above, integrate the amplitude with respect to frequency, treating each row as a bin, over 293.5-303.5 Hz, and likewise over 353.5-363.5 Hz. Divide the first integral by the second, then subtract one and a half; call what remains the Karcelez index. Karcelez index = -0.41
